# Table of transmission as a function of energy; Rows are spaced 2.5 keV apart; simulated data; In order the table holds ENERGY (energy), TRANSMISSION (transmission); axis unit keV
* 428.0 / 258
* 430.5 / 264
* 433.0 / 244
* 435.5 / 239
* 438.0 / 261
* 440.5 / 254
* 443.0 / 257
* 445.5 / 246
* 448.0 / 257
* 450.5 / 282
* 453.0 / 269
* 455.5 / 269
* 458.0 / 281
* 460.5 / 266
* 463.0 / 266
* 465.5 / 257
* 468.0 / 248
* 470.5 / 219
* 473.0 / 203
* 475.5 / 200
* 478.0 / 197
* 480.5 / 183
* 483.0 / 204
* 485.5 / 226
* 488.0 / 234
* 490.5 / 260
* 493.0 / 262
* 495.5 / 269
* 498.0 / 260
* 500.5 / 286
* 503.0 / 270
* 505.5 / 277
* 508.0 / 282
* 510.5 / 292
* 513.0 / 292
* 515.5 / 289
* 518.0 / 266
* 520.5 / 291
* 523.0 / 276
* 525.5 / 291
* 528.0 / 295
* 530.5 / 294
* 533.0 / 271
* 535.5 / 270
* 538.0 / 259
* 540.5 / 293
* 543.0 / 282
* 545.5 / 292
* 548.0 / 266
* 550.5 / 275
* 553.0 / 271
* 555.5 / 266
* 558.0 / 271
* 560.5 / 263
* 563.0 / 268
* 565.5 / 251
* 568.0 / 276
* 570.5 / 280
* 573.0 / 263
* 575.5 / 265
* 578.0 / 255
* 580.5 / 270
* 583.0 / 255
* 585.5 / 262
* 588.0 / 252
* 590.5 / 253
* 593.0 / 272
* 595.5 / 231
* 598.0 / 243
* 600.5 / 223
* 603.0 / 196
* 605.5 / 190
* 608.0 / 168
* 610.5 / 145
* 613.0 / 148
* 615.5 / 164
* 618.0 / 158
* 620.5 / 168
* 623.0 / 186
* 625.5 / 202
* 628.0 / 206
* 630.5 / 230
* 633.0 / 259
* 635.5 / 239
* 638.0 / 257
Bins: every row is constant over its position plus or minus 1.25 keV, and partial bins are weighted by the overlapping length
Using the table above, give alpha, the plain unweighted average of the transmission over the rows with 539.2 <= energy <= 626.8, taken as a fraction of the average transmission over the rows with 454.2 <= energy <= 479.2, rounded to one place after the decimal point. 1.0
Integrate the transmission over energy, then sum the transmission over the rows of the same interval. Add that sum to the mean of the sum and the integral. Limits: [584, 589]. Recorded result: 1414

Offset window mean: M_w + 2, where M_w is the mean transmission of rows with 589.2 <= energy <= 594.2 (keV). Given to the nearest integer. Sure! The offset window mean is 264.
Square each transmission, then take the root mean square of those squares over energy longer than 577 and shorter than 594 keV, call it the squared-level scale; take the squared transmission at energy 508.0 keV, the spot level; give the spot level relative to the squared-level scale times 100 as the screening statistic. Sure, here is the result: 117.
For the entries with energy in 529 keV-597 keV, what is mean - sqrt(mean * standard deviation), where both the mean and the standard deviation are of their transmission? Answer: 207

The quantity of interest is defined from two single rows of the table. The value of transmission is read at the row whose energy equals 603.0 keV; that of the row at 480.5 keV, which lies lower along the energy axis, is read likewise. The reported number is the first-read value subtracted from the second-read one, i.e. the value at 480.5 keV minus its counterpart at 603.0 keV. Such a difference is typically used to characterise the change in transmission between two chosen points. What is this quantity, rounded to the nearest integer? -13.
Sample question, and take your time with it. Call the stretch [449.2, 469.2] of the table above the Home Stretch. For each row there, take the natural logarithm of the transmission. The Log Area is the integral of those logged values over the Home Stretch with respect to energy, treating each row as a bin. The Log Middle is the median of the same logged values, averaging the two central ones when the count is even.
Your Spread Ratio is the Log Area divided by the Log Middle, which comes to 20.0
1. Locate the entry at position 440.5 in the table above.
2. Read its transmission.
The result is 254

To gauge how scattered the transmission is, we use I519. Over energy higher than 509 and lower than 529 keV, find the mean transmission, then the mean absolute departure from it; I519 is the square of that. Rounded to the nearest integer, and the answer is 60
